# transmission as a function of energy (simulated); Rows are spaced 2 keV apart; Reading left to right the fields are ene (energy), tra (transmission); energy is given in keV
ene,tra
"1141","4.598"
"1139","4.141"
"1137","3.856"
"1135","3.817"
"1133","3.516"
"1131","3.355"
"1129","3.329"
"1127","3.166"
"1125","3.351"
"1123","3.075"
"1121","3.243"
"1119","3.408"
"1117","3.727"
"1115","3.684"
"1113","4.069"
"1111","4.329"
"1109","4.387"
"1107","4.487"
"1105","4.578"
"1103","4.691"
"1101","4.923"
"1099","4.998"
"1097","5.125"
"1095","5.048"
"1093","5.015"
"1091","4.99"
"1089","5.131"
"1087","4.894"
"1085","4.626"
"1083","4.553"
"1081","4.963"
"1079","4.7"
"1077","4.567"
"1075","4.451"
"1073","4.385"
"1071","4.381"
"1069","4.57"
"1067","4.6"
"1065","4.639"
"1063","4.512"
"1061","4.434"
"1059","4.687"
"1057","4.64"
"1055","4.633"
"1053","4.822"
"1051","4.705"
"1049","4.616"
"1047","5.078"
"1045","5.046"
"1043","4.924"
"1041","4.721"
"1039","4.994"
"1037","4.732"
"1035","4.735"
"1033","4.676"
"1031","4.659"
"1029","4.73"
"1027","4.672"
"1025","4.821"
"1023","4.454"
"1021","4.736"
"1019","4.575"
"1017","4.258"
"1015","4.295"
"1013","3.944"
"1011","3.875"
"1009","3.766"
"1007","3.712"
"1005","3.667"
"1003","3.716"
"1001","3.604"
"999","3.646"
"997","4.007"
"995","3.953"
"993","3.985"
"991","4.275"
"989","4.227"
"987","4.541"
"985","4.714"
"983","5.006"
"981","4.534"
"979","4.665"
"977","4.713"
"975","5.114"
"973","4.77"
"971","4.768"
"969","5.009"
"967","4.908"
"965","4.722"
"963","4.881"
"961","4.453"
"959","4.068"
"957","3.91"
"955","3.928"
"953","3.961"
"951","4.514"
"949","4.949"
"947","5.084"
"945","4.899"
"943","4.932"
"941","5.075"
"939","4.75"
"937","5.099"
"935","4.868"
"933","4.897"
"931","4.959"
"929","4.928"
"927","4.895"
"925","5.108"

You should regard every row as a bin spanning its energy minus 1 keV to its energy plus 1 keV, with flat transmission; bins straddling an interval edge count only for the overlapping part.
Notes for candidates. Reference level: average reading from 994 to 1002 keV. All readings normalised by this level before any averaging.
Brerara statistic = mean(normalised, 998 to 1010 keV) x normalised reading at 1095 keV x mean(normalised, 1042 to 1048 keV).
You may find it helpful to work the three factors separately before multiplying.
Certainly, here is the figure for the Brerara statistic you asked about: 1.70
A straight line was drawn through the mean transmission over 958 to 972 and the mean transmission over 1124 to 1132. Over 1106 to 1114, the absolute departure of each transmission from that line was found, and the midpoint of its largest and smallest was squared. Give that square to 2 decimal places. 0.68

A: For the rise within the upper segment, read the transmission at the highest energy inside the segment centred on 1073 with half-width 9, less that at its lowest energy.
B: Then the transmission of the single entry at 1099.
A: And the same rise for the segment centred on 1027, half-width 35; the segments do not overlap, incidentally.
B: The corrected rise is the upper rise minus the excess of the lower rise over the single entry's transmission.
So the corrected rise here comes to 4.9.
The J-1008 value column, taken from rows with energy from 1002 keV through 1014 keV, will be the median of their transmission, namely 3.74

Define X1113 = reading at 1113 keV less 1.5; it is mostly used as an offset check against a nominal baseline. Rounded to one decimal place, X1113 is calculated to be 2.6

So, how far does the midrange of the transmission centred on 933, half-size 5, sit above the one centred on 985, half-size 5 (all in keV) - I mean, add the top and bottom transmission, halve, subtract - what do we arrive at 0.37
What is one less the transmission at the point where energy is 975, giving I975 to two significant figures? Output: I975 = -4.1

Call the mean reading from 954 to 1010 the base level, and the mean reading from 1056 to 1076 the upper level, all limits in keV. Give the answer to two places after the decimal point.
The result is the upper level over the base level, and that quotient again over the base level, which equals 0.24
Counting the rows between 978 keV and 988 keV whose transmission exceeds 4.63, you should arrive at 3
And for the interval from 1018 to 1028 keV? 3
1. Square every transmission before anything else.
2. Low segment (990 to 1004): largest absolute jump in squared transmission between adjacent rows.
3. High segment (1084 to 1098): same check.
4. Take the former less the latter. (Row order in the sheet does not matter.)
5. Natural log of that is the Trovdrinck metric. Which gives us -1.6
